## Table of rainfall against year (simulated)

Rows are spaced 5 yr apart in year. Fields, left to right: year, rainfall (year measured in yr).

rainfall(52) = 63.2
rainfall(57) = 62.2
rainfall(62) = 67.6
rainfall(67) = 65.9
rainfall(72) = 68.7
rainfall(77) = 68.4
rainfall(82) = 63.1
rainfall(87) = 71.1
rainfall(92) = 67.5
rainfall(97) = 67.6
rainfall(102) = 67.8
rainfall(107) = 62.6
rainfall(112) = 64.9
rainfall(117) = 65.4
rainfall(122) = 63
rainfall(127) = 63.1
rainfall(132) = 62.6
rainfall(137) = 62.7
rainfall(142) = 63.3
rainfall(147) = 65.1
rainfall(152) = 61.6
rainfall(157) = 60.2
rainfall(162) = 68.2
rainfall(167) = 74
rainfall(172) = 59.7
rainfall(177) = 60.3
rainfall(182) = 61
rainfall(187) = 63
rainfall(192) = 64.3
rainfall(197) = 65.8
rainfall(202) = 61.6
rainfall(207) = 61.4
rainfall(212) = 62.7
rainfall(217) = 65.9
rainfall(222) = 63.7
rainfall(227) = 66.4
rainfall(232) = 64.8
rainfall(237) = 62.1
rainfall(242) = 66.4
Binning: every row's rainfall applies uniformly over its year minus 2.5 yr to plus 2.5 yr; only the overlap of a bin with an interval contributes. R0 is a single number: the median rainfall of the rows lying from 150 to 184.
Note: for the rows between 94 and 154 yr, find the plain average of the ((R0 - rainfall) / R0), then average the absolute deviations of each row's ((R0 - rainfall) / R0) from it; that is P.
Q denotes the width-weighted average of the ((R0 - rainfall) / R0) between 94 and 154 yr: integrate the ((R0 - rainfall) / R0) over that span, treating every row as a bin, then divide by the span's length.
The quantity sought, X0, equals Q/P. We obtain -1.9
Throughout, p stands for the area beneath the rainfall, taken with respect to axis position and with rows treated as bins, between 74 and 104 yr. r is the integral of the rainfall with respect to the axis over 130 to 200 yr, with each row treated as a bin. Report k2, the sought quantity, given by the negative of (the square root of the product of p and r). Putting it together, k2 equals -3007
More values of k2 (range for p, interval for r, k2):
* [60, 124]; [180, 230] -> -3678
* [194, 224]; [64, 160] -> -3449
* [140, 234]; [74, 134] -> -4862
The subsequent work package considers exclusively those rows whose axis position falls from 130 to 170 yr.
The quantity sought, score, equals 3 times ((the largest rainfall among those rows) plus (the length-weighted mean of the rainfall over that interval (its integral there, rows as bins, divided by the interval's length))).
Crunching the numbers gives 416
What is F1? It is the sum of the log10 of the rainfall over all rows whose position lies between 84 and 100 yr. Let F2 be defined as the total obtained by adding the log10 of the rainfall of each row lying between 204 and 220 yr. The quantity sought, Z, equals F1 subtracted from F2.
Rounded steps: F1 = 5.51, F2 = 5.40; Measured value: -0.11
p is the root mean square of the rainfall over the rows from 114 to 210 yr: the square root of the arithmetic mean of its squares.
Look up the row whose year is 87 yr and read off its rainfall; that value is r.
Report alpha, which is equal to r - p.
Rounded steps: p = 63.6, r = 71.1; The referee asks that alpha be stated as 7.5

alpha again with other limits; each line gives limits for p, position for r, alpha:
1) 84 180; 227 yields 1.5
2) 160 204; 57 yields -2.2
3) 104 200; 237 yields -1.7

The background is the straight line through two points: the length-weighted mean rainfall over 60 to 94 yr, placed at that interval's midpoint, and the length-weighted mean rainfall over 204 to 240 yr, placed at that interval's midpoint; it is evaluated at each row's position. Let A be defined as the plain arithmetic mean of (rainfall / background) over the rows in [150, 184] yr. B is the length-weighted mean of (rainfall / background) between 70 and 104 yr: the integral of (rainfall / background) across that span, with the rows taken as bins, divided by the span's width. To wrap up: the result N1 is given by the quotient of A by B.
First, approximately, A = 0.97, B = 1.01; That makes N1 0.97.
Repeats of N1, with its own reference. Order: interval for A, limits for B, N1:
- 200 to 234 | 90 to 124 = 1.01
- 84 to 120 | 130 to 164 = 1.04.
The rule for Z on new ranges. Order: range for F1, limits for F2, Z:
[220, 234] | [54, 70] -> 0.00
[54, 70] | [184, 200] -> -0.02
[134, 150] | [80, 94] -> 0.07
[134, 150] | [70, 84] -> 0.06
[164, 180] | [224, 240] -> 0.00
